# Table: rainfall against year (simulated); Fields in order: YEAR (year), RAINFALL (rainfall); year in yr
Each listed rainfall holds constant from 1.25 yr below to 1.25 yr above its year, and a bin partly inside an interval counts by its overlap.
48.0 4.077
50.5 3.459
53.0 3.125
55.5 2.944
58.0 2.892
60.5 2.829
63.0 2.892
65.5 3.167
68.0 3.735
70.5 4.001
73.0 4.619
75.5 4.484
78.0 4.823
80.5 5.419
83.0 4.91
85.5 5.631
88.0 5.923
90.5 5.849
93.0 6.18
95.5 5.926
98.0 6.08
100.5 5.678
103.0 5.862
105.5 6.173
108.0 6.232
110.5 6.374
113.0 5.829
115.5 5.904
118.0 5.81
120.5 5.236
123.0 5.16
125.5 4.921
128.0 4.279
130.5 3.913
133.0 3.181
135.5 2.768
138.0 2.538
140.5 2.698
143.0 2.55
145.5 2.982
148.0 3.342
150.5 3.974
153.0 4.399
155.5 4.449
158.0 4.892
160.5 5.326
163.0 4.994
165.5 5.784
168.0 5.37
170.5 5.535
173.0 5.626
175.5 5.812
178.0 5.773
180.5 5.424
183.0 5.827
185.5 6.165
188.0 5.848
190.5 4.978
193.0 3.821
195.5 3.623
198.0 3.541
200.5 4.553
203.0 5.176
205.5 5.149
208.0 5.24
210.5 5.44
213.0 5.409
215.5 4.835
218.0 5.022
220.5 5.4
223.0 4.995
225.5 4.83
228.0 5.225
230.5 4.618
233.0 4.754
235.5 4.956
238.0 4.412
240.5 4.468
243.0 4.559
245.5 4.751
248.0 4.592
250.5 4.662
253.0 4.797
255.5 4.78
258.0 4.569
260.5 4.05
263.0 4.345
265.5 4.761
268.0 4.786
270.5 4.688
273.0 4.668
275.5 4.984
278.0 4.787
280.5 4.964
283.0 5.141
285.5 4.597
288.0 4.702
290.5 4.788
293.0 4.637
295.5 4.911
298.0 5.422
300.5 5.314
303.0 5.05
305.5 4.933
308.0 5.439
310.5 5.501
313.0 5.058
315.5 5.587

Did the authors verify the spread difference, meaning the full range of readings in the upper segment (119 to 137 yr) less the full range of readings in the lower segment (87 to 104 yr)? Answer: 2.0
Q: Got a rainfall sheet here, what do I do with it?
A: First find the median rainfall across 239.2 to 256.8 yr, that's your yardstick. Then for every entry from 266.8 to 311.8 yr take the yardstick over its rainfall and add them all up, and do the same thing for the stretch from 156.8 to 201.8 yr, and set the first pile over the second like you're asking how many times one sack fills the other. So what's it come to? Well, 1.0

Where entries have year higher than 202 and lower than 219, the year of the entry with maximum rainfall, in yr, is 210.5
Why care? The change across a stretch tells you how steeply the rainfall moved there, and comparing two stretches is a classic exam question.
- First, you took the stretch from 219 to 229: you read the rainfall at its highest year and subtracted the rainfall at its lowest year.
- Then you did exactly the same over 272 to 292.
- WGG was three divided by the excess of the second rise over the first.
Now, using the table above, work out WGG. 10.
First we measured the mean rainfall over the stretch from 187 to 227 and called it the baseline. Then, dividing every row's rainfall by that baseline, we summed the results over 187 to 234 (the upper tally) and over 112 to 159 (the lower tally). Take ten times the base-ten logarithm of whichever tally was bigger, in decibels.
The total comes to 12.8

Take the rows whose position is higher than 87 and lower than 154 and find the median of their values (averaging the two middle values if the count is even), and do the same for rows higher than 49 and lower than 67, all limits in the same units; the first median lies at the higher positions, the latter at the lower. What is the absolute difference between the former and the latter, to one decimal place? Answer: 2.3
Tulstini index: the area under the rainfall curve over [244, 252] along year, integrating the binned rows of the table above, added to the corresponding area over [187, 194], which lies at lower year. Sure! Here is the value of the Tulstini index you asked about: 71.6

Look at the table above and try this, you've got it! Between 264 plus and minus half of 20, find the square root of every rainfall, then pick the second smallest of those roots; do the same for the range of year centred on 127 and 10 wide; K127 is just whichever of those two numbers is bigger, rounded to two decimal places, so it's 2.08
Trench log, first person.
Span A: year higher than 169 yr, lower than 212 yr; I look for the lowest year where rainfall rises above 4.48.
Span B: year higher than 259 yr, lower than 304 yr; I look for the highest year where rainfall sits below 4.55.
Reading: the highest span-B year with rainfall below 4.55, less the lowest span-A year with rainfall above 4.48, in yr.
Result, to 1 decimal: 92.5 yr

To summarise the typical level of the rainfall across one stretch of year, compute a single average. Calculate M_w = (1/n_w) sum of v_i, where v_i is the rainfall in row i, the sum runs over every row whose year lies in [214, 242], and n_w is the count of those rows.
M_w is 4.9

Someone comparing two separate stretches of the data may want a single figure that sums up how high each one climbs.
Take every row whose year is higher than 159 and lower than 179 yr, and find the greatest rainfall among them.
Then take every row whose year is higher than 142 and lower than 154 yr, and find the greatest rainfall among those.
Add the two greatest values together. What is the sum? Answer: 10.2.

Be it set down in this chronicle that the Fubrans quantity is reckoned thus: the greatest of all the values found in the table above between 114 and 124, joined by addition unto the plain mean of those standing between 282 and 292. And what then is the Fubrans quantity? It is 10.7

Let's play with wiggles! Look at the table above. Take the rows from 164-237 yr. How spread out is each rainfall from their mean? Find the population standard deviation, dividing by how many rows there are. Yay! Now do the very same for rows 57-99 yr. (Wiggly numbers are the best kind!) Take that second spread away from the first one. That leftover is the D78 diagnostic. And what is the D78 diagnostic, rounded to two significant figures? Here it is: -0.55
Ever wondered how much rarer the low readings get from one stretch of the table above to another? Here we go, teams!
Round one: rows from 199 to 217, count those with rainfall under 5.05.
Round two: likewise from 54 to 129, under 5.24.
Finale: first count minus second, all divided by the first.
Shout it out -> -6.5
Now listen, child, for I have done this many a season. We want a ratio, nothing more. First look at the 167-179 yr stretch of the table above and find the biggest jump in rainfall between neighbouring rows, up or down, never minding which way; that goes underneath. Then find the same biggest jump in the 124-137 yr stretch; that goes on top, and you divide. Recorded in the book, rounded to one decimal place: 3.9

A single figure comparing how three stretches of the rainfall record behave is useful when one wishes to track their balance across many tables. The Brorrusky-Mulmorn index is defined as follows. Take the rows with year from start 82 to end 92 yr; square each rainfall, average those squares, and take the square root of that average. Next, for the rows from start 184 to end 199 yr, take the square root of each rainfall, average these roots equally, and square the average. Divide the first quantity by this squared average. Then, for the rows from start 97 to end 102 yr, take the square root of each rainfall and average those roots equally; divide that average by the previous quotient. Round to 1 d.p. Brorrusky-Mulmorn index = 2.0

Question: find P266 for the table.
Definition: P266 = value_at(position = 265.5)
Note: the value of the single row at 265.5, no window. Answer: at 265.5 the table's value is 4.761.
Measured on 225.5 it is 4.83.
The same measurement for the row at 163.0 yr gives 4.994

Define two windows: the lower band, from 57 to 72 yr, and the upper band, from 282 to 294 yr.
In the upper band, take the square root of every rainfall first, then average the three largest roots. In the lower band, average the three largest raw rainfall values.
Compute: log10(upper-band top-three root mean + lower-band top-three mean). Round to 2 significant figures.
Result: 0.77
